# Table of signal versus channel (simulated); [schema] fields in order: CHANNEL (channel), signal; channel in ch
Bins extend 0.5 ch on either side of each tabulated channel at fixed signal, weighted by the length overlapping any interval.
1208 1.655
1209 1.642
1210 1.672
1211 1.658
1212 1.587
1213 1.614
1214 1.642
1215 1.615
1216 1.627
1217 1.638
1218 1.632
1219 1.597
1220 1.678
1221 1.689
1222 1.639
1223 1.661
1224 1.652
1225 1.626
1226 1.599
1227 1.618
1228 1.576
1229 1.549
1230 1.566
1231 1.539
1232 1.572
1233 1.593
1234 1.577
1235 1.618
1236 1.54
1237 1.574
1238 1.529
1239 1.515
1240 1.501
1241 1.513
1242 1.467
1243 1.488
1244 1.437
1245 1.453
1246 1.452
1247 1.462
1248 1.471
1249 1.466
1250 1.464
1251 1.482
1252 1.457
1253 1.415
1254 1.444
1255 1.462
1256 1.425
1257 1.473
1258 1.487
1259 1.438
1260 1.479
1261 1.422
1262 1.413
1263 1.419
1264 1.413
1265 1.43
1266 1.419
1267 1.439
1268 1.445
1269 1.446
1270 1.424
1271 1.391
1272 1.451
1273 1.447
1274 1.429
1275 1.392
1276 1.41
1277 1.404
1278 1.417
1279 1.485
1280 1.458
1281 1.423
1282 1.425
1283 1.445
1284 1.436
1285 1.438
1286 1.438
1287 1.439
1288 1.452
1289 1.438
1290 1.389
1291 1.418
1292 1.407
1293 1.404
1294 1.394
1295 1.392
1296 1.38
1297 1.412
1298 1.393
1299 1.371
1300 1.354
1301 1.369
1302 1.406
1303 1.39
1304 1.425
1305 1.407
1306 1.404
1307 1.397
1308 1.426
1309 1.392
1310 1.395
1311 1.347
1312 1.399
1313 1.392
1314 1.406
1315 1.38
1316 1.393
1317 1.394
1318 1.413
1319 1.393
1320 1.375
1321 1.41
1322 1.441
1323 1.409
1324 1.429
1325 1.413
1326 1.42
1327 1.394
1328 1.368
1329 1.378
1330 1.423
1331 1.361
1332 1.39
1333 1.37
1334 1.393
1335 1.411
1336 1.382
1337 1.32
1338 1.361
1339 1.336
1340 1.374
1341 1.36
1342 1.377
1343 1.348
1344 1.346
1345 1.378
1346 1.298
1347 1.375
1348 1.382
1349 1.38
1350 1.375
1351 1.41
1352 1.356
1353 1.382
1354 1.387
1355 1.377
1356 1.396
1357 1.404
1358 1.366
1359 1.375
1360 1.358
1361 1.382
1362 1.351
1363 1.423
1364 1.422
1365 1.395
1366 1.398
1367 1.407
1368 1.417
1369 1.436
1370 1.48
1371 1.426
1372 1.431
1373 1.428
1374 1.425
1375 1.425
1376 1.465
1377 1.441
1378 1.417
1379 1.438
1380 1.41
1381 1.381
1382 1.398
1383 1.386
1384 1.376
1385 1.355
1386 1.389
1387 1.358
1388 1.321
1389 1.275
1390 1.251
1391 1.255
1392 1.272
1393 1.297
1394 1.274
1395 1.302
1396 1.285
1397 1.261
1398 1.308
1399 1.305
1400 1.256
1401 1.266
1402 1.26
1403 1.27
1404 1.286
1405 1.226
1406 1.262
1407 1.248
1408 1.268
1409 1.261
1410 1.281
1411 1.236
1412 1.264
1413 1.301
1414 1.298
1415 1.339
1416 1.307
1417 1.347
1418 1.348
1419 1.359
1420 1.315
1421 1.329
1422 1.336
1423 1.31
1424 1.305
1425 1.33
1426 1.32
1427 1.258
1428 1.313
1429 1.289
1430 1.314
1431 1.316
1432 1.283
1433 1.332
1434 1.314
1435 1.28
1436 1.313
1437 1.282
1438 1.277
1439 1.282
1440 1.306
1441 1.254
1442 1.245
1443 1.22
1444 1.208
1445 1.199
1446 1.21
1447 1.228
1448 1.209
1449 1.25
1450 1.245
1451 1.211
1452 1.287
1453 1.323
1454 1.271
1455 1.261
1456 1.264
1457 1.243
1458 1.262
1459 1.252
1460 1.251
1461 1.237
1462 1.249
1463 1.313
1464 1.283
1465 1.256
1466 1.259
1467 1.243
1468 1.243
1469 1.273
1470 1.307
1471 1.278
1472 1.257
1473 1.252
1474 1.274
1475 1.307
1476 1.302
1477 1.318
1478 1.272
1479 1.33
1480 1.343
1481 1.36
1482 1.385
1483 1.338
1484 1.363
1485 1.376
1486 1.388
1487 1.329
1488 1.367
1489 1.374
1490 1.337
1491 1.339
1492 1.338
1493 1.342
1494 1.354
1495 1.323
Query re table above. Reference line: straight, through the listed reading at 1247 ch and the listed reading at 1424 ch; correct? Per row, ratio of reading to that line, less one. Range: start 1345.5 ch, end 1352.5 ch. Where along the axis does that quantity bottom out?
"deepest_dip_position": 1346 ch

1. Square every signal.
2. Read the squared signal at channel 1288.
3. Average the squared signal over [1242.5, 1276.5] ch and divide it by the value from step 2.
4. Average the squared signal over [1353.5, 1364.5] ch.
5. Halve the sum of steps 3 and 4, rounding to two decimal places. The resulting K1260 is 1.45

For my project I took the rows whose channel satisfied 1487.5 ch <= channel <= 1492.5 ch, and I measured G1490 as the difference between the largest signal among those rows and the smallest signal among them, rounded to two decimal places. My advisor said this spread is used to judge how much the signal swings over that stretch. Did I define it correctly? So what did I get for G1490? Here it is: 0.04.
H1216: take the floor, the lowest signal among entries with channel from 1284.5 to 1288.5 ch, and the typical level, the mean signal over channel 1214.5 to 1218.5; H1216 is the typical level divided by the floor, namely 1.132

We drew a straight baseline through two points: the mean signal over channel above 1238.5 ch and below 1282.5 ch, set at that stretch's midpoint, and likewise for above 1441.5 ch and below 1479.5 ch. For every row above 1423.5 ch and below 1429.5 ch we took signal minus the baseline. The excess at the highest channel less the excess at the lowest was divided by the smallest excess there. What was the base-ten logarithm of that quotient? -0.5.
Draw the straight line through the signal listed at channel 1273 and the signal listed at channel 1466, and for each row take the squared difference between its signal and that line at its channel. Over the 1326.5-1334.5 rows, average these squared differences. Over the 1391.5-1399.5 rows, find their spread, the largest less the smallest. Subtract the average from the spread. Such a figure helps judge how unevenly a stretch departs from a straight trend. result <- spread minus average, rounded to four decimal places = 0.0036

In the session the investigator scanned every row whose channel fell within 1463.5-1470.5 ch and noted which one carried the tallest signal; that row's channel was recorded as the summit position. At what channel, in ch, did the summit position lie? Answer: 1470 ch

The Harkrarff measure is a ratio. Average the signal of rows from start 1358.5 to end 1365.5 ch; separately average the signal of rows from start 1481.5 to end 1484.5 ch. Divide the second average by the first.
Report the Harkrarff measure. 0.98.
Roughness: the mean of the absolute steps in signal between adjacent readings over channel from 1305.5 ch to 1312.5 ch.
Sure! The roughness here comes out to 0.0288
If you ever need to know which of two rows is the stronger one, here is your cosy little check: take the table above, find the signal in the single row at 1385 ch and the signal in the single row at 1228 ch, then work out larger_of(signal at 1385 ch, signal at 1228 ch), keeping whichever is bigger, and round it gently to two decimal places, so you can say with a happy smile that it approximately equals 1.58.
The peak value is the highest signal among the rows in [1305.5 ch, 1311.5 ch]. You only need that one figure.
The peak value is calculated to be 1.426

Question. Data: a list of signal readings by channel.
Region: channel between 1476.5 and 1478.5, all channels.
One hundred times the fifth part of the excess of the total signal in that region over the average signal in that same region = 26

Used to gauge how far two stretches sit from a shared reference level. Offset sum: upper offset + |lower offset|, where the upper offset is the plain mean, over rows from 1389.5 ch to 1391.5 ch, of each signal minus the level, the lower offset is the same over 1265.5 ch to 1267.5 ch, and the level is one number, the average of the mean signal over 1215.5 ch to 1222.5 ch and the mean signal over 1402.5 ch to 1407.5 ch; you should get -0.18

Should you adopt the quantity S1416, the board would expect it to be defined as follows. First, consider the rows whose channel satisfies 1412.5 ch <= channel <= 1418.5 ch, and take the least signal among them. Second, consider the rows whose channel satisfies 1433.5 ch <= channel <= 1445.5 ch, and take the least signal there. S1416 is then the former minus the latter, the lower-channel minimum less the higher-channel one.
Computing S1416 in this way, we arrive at 0.10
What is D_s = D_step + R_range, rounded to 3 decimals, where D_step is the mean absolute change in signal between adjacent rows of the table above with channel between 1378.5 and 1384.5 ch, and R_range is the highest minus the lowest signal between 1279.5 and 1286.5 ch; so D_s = 0.054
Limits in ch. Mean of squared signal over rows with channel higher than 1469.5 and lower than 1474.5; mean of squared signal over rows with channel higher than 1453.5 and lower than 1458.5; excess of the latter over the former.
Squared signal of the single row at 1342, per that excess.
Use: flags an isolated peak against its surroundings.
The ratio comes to -55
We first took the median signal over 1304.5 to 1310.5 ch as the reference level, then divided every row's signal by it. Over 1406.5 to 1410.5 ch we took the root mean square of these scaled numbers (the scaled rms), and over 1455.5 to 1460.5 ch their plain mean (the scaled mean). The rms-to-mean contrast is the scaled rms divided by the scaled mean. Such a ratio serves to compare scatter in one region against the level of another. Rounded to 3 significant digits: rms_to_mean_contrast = 1.01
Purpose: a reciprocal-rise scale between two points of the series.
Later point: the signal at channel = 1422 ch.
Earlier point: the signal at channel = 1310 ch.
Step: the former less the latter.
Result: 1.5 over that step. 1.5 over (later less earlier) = -25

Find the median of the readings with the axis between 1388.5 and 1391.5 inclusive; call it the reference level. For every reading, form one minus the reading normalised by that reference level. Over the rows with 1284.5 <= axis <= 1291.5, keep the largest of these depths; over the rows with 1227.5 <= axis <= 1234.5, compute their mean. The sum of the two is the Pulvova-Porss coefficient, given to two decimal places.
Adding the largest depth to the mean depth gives -0.36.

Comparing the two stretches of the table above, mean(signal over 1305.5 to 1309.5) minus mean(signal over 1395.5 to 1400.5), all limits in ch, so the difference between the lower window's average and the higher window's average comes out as 0.12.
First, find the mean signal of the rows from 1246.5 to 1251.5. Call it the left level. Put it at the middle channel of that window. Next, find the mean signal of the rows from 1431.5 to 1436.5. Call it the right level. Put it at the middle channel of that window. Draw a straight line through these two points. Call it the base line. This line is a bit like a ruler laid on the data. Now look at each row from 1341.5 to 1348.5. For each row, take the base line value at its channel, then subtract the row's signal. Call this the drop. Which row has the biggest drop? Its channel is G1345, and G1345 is 1346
